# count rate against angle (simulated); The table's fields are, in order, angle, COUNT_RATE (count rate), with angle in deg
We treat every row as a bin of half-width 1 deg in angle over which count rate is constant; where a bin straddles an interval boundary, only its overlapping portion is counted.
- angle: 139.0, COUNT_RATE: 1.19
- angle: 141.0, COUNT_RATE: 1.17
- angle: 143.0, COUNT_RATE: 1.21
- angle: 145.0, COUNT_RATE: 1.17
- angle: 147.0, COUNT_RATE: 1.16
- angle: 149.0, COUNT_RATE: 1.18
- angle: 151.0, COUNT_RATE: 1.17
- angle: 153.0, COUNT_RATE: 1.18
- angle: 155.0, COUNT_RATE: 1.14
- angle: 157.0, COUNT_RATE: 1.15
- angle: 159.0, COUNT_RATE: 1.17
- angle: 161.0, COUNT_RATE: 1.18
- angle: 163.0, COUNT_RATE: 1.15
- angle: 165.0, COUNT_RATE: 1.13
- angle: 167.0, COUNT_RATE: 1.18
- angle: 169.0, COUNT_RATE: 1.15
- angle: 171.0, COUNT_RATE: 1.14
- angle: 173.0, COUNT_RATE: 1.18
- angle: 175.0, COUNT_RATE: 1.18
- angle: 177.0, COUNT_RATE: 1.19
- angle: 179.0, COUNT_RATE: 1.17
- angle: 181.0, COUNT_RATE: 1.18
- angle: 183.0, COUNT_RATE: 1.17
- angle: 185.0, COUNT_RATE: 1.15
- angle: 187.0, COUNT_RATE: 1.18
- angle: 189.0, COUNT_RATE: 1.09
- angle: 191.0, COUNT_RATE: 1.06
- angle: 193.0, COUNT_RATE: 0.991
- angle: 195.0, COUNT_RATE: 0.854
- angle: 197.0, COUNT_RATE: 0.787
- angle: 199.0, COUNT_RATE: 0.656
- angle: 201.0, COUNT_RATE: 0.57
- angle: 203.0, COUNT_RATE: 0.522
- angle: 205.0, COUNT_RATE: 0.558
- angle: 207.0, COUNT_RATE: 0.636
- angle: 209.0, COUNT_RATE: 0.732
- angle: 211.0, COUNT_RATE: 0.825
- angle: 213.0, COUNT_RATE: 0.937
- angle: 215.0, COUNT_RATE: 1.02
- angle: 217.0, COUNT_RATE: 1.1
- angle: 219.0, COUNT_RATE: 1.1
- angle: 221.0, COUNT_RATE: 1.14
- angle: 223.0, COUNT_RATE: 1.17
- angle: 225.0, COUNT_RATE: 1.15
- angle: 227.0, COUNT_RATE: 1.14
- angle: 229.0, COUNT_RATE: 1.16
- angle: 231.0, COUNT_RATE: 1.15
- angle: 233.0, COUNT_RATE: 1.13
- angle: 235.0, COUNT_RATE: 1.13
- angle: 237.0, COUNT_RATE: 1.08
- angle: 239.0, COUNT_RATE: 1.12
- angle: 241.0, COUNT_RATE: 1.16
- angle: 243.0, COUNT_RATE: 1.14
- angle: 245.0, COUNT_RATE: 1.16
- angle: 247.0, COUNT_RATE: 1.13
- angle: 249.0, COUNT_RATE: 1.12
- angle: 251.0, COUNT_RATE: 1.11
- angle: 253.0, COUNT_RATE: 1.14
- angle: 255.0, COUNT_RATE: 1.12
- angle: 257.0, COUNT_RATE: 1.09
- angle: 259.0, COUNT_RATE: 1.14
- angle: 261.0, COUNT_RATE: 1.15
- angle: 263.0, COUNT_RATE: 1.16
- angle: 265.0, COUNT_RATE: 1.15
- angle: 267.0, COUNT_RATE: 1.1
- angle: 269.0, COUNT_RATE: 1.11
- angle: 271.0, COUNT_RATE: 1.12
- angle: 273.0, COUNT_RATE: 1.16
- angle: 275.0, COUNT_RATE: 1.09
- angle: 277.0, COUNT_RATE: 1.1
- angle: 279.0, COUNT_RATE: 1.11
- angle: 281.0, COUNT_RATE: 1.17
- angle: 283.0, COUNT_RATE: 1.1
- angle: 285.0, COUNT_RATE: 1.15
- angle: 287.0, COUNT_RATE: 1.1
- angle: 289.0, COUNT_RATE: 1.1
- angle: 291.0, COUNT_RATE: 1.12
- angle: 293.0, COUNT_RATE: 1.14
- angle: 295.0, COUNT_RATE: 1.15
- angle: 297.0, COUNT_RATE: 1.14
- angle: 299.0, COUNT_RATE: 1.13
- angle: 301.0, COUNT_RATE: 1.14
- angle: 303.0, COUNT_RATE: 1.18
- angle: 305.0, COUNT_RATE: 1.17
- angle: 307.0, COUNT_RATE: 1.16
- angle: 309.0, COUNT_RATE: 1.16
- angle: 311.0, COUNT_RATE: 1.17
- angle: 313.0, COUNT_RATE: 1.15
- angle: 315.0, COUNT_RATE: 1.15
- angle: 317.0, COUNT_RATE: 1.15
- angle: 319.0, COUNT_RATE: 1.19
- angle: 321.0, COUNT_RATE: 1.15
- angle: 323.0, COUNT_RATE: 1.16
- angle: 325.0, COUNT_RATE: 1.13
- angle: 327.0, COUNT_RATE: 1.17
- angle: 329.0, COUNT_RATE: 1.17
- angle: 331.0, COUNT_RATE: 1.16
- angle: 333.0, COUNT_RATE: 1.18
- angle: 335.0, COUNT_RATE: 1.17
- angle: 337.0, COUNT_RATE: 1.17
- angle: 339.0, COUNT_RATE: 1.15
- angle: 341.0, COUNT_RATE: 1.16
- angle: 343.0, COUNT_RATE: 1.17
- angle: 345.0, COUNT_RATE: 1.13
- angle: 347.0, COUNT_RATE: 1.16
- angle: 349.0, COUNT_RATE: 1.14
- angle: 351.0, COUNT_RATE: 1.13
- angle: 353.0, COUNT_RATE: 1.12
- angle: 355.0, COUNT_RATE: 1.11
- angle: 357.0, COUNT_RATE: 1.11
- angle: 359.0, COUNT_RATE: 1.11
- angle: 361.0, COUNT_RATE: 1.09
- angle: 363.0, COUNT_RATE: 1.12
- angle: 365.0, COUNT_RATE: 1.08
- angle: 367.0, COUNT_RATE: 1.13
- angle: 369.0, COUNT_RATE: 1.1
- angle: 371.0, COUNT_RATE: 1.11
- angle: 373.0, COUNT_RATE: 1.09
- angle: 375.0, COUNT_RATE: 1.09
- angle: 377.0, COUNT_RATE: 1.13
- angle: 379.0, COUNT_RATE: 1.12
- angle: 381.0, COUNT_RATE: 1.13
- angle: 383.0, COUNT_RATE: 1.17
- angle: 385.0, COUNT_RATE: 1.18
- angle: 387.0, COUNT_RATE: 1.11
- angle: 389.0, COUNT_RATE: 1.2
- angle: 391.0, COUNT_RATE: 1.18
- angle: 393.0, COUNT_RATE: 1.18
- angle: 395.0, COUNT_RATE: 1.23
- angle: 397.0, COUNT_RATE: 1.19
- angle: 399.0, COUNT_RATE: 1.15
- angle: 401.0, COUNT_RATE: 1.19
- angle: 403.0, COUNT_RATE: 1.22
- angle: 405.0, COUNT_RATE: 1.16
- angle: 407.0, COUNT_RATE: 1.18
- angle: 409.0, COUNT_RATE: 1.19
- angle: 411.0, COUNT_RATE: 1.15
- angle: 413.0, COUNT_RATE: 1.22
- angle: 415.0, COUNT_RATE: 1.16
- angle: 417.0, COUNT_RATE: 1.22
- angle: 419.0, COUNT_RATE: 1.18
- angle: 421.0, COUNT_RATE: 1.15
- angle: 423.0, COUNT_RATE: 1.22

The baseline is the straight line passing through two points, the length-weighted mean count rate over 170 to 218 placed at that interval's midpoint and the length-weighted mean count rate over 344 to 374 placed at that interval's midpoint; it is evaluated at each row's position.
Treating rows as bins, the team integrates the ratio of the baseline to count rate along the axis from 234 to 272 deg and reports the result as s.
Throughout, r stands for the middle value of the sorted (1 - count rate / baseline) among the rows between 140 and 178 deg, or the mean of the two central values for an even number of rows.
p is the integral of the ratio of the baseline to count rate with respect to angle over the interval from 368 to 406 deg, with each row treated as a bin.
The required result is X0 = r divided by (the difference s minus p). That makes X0 0.08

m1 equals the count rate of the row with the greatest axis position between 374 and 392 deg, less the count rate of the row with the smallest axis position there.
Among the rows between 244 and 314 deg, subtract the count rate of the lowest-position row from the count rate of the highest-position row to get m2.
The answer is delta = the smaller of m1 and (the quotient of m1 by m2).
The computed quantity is -9.0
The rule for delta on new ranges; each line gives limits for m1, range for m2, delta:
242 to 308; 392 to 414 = 0.0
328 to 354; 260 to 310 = -5.0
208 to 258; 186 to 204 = -0.5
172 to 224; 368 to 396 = -0.1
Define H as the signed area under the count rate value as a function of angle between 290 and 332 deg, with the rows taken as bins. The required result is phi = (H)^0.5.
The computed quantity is 7.0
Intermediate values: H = 48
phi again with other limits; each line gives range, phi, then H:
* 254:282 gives 5.6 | 32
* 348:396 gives 7.4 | 54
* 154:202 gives 7.2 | 52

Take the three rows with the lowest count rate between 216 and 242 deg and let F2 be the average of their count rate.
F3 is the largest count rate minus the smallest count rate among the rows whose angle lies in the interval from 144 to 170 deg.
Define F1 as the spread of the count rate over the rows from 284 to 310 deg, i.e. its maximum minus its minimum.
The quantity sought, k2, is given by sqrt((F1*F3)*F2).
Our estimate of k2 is 0.066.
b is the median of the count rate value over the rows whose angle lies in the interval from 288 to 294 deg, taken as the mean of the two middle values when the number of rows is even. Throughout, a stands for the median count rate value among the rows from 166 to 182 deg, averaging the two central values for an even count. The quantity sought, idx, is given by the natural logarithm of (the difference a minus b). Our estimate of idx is -2.81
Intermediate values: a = 1.18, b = 1.120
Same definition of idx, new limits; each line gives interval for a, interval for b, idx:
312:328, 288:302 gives -4.61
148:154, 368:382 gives -2.66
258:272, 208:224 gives -2.53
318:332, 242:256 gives -3.51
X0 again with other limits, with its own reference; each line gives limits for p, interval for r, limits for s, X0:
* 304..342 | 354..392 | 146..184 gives 0.00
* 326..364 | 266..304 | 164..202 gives 0.08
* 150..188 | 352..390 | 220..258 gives 0.00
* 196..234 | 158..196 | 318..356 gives 0.03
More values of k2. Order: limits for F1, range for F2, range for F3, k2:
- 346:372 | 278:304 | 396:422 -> 0.078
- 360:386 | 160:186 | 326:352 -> 0.075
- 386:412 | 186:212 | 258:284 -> 0.073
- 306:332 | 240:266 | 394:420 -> 0.073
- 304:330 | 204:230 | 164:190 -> 0.062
